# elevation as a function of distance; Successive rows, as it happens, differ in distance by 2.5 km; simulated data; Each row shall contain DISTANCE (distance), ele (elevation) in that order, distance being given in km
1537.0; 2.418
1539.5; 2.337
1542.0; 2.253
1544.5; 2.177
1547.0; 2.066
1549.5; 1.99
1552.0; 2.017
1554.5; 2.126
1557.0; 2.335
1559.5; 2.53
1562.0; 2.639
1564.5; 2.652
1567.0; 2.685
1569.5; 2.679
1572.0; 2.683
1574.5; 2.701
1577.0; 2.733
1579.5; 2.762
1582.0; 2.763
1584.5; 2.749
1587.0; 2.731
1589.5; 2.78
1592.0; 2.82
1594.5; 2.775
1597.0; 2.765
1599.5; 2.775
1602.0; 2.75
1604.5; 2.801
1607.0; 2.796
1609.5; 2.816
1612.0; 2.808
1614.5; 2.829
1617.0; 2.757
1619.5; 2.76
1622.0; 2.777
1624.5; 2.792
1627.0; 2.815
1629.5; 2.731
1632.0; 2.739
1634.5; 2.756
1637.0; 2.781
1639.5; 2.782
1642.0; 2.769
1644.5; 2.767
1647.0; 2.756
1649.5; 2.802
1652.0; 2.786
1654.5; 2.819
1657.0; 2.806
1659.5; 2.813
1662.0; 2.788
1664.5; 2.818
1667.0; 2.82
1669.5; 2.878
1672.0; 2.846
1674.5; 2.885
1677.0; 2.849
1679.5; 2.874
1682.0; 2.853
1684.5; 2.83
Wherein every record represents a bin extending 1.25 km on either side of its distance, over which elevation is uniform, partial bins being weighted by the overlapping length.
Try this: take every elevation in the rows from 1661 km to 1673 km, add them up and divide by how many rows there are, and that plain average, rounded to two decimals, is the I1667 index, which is 2.83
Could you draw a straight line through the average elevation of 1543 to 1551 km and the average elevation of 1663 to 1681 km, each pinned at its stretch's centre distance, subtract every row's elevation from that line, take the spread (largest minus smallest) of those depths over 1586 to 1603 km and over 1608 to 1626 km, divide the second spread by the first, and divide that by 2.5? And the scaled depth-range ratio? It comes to 0.36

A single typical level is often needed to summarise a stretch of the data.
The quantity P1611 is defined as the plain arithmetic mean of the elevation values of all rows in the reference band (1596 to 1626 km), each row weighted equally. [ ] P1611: 2.79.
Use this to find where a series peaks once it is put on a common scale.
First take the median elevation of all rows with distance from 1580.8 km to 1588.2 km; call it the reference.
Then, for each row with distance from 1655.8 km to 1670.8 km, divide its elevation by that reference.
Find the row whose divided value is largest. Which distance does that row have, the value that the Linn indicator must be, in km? 1669.5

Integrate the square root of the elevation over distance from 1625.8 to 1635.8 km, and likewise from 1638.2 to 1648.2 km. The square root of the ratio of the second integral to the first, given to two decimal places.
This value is 1.00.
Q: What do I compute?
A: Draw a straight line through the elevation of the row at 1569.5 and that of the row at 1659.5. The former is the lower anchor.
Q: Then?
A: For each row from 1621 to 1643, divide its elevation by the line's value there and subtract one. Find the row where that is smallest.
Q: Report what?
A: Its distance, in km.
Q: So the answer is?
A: 1629.5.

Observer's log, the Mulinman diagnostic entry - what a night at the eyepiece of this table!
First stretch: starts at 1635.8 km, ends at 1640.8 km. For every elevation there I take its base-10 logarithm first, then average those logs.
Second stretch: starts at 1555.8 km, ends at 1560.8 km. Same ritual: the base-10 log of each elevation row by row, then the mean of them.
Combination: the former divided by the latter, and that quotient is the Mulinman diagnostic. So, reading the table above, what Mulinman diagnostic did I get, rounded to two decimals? 1.15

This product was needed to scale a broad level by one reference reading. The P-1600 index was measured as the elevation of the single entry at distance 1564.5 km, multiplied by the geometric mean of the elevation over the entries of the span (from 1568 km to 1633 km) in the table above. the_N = 7.33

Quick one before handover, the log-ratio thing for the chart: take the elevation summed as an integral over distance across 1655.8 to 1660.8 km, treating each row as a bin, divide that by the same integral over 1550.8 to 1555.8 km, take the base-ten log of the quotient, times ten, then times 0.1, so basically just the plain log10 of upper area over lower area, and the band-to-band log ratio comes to 0.13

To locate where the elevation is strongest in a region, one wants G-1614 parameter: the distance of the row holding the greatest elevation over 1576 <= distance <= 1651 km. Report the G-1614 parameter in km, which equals 1614.5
